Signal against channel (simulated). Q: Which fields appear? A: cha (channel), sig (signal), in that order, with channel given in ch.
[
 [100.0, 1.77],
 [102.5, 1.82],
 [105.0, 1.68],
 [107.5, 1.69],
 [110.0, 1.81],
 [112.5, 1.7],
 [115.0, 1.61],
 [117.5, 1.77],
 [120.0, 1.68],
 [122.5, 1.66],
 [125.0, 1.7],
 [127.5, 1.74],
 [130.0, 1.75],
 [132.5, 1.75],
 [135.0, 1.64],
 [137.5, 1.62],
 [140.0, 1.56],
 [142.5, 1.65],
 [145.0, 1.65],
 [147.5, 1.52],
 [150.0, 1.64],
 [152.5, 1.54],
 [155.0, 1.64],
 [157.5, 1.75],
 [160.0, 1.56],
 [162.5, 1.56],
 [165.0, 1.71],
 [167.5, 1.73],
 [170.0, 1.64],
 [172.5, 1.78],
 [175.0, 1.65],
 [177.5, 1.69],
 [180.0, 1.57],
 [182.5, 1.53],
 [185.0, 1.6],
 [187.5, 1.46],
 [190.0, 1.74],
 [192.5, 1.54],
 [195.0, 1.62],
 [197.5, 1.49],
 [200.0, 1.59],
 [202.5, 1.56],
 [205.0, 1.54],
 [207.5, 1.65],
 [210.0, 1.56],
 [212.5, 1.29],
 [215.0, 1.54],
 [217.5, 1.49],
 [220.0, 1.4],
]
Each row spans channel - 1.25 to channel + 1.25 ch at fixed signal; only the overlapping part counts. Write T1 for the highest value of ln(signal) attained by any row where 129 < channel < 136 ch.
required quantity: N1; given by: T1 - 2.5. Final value -1.94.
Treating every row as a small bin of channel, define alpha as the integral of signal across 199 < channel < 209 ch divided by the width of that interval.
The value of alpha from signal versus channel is 1.58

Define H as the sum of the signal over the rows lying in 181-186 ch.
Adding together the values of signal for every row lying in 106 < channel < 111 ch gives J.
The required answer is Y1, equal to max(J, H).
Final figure 3.50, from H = 3.13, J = 3.50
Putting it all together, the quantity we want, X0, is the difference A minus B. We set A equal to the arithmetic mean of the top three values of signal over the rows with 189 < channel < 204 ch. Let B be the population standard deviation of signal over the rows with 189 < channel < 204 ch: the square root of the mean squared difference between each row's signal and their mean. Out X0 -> 1.57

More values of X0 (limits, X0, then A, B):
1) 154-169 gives 1.65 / 1.73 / 0.077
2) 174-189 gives 1.57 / 1.65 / 0.076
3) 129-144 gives 1.65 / 1.72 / 0.069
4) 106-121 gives 1.70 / 1.76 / 0.065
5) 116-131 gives 1.71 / 1.75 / 0.039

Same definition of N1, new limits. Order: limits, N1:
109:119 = -1.91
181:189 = -2.03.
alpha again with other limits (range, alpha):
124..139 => 1.70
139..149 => 1.60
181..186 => 1.56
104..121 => 1.71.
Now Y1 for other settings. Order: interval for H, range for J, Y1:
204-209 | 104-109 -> 3.37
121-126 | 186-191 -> 3.36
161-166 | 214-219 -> 3.27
